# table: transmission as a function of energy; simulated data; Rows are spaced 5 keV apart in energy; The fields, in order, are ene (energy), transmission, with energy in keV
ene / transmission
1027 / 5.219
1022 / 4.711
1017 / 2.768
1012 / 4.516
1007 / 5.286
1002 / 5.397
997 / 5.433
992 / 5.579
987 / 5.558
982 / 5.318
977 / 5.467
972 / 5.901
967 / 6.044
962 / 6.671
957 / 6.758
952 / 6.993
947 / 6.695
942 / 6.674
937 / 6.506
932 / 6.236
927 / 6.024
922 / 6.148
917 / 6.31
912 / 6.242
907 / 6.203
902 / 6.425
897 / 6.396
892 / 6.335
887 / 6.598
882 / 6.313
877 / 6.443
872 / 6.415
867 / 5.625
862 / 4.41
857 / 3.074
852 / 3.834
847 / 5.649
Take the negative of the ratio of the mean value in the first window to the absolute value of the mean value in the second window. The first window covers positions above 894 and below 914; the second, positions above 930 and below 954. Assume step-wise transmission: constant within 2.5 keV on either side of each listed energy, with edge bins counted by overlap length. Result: -0.95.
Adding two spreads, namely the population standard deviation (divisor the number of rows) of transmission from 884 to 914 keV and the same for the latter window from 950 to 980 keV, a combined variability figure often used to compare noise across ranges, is 0.67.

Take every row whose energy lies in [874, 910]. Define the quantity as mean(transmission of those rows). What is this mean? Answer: 6.39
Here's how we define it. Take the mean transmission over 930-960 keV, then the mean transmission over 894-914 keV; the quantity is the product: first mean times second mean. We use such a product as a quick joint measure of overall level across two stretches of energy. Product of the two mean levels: 42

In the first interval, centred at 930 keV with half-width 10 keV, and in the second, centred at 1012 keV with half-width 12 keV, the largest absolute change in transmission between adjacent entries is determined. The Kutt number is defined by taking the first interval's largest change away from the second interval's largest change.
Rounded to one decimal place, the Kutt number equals 1.7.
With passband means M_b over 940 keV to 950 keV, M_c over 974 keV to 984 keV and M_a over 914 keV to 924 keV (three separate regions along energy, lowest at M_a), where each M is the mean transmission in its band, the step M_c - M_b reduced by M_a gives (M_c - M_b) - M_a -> -7.5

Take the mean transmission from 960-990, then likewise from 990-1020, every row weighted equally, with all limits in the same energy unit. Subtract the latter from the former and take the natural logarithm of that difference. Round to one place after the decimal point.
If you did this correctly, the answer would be 0.0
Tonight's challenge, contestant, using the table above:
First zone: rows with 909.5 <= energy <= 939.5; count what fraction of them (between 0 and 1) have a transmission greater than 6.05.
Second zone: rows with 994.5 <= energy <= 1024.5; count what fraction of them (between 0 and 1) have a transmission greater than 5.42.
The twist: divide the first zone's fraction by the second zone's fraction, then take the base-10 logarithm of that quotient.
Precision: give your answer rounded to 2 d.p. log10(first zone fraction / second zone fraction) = 0.70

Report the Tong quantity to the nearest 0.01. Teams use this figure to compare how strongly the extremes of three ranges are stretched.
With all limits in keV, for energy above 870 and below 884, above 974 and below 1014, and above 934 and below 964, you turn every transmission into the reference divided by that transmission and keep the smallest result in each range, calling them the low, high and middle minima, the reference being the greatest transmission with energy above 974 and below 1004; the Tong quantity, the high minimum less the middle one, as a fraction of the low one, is 0.23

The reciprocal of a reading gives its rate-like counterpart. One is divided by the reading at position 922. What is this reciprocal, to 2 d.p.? 0.16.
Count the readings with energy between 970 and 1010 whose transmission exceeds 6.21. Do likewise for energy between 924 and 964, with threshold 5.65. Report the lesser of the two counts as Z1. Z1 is 0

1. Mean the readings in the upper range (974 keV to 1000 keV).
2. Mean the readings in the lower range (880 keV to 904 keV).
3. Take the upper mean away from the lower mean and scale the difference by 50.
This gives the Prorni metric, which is 47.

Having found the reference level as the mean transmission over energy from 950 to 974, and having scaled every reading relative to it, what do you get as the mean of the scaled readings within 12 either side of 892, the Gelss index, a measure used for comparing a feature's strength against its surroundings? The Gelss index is 0.99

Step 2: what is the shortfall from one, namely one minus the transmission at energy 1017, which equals -1.8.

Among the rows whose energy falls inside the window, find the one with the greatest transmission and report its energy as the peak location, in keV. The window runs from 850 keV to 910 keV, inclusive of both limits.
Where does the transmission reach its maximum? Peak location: 887 keV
